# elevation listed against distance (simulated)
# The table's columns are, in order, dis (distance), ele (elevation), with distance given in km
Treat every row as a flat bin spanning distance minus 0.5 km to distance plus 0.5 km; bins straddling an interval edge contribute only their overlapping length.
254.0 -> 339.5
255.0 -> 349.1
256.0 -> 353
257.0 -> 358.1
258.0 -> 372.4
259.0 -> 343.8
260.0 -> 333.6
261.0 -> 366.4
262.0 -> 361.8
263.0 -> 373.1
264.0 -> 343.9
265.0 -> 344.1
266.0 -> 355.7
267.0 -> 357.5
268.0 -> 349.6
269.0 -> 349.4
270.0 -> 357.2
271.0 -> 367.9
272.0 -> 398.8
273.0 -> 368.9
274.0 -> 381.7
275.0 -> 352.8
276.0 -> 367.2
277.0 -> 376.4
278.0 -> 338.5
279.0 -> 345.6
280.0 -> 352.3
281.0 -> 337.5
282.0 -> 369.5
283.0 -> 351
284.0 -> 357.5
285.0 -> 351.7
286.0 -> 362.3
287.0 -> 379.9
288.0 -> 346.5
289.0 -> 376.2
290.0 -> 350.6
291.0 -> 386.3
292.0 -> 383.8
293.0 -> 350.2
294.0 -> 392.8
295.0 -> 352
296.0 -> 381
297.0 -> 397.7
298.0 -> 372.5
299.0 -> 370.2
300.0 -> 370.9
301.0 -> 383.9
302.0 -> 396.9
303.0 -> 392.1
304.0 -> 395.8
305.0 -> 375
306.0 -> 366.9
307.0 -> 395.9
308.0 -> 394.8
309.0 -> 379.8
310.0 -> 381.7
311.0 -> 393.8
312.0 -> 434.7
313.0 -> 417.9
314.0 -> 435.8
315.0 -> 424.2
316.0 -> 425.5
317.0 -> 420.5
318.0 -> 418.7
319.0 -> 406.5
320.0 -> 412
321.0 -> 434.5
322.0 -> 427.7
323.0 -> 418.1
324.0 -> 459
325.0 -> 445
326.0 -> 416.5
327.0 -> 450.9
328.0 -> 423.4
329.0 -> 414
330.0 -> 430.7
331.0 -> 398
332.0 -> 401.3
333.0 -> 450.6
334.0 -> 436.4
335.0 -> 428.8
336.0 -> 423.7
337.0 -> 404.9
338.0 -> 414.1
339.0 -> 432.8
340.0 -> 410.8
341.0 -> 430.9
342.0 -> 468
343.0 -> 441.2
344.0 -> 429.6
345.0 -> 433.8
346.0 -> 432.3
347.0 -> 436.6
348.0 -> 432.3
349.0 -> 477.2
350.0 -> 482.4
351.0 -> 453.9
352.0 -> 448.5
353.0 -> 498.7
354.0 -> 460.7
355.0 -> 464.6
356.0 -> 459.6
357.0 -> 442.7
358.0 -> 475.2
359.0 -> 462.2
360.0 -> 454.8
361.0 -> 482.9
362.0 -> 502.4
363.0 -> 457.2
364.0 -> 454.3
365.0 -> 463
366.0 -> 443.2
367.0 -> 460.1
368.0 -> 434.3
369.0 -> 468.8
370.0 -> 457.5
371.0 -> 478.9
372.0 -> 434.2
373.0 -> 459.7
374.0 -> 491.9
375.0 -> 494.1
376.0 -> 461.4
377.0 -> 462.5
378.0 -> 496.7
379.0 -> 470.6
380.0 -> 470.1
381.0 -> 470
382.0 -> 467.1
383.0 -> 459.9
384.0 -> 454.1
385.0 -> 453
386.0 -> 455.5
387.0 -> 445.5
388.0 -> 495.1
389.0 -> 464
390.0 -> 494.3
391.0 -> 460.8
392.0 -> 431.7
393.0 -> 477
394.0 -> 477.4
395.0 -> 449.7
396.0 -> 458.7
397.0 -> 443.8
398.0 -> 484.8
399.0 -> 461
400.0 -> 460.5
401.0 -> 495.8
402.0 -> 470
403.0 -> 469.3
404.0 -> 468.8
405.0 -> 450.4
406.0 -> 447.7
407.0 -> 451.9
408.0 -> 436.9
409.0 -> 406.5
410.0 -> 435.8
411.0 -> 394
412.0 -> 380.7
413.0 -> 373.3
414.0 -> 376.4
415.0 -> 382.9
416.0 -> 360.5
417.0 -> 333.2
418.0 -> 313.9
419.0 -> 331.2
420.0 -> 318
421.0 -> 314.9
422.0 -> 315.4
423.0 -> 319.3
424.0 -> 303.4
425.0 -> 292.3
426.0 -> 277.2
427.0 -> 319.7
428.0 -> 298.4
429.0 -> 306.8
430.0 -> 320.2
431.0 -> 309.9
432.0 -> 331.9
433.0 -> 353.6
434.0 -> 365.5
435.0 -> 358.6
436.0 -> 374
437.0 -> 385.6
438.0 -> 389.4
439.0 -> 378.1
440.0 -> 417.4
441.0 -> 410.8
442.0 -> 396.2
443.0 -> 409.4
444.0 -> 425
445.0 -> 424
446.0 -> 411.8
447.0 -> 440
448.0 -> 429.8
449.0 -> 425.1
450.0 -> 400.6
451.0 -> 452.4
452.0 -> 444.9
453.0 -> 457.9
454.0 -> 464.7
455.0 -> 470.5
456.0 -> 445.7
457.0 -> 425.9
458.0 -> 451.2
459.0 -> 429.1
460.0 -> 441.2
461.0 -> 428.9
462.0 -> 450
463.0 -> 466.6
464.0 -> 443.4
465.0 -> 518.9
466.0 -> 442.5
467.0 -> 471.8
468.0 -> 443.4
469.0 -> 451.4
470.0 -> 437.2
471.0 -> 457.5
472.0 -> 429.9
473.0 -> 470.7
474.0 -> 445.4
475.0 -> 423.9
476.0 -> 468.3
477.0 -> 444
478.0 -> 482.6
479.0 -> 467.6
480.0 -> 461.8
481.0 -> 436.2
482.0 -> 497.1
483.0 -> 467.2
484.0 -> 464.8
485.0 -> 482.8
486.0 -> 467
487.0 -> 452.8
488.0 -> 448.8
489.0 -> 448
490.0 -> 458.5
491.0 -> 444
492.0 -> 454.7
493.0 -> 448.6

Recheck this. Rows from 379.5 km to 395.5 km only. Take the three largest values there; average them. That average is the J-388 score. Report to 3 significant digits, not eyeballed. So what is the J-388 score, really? 489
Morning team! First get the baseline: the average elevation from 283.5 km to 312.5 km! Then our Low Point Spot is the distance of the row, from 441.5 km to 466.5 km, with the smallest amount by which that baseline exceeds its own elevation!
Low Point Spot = 465.0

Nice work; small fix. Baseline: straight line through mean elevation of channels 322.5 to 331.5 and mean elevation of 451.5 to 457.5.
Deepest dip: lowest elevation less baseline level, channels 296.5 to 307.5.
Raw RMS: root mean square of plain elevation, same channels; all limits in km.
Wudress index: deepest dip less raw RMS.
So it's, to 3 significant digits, -441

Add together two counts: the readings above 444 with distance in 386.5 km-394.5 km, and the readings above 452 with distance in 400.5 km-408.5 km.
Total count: 11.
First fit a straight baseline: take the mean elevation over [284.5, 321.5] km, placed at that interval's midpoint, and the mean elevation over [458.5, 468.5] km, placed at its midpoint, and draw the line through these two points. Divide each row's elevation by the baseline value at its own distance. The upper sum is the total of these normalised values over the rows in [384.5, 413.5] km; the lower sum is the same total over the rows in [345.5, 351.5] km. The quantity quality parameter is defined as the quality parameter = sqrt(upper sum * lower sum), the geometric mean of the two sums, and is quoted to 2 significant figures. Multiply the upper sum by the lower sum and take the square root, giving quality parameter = 14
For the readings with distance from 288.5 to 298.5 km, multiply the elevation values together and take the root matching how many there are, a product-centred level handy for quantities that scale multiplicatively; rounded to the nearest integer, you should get 374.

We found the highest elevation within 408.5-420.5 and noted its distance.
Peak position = 410.0 km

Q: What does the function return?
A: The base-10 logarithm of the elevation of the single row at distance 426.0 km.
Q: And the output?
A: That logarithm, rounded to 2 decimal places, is 2.44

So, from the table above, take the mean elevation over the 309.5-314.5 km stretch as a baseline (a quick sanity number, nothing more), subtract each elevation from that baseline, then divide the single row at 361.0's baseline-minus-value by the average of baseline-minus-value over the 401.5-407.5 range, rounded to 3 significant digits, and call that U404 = 1.49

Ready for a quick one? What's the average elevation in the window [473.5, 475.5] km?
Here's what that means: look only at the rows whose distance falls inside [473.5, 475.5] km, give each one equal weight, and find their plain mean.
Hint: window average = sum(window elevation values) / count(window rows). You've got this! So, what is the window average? 435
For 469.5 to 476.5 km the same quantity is 448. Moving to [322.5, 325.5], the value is 441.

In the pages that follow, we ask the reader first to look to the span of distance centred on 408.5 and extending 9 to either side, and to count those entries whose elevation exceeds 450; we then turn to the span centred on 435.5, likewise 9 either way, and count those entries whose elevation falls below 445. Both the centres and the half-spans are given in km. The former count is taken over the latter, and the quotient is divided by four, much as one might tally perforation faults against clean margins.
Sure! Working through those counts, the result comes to 0.10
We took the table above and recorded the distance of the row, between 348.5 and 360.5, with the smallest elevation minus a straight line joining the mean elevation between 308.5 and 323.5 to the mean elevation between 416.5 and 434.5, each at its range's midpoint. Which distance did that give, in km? 357.0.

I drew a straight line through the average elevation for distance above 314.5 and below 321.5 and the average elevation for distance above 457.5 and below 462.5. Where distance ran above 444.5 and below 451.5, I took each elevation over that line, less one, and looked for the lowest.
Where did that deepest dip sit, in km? 450.0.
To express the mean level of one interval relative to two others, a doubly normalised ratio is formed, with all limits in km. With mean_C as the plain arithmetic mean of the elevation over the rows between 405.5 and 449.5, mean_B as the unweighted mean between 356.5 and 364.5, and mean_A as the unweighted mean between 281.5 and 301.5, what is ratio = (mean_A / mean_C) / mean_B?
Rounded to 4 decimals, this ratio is 0.0021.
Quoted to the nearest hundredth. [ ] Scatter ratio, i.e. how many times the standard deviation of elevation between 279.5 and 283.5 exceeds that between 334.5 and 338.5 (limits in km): 1.24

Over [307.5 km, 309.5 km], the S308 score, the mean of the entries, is 387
